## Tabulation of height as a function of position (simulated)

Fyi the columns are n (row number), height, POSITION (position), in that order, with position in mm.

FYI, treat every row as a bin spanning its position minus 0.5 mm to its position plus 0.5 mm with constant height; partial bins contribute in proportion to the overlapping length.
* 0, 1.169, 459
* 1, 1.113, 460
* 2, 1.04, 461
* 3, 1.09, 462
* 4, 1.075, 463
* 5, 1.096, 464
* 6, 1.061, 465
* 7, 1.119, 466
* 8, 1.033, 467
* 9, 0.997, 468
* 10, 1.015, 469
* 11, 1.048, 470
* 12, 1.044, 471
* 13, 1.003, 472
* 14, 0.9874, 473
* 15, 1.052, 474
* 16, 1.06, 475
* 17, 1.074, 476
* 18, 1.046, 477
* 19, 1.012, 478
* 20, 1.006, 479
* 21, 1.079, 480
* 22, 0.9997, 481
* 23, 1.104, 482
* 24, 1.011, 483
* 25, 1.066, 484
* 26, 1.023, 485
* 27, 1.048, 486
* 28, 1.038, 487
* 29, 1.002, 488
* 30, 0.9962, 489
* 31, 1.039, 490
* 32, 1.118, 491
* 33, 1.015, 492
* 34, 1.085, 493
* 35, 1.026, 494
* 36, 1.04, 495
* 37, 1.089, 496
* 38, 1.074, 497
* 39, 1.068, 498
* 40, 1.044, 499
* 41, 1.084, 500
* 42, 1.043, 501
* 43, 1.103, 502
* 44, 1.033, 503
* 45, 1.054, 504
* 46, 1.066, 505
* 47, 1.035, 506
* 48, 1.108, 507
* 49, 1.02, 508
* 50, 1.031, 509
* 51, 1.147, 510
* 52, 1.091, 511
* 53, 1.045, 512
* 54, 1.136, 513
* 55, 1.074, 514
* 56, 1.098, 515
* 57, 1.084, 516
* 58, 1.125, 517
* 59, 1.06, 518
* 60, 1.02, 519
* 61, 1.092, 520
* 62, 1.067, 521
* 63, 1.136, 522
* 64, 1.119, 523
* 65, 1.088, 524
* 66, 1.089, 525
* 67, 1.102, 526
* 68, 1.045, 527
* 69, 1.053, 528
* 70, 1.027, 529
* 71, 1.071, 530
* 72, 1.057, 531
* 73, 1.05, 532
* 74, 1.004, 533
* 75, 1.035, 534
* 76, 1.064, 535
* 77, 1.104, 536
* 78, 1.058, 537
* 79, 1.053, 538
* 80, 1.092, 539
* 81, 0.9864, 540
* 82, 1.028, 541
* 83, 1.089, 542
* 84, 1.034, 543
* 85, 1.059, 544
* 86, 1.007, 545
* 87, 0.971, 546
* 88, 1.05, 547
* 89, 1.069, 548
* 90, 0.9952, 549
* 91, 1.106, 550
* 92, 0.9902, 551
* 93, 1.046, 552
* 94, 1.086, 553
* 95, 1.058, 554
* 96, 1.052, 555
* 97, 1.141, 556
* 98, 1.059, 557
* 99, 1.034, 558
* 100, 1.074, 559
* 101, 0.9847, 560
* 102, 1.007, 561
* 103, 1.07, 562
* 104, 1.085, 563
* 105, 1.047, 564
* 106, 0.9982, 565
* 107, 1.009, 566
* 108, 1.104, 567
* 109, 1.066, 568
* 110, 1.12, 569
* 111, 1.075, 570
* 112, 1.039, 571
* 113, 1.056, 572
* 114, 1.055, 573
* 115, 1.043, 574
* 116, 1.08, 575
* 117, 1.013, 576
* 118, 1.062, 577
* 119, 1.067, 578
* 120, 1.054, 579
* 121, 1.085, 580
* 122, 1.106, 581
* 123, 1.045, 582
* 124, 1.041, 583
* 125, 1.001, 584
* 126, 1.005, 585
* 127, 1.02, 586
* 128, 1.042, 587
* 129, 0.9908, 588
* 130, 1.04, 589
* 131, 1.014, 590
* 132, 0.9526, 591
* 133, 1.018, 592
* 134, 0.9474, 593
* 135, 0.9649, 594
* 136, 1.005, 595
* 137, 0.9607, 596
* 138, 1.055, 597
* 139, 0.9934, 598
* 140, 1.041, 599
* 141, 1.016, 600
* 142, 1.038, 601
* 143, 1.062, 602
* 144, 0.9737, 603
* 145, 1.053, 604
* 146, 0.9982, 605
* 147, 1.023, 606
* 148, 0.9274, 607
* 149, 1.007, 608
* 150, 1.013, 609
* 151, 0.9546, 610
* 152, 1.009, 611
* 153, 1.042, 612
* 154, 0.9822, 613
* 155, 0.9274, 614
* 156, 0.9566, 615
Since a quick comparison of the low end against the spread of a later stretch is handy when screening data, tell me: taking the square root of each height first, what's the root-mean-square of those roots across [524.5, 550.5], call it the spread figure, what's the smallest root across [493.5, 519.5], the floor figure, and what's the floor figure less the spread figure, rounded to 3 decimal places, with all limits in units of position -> -0.015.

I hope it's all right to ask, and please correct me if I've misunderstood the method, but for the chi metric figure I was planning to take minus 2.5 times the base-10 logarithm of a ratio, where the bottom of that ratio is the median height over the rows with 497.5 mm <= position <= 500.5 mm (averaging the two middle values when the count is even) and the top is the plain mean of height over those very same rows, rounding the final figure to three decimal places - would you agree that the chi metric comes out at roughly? 0.003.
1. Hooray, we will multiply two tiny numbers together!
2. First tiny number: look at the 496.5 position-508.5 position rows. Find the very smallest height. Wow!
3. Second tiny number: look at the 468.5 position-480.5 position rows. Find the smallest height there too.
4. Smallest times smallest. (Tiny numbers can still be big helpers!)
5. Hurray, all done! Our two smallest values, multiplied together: 1.01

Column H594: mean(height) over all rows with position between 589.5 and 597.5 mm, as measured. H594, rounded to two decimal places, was 0.99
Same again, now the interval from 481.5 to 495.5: 1.04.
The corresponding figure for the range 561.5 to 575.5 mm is 1.06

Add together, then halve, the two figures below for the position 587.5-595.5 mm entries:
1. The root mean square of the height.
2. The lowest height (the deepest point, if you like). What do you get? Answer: 0.97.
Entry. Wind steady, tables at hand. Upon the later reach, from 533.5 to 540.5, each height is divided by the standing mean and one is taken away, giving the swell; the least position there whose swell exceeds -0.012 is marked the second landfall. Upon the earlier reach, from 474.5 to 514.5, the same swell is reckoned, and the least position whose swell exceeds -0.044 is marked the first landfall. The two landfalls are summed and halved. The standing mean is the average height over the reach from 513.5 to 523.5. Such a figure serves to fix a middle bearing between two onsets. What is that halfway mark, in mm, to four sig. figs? 505.5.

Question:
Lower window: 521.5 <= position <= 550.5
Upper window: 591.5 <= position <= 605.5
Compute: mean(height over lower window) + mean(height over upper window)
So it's 2.07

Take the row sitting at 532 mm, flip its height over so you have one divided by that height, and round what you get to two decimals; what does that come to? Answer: 0.95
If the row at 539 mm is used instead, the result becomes 0.92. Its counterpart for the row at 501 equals 0.96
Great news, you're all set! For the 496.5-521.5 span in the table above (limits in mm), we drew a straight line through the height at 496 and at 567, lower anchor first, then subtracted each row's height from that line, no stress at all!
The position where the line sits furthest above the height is 519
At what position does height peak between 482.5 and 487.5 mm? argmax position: 484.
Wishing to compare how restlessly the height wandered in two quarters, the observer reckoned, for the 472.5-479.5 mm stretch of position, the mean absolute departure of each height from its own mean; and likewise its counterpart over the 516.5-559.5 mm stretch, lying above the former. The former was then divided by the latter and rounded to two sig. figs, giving 0.91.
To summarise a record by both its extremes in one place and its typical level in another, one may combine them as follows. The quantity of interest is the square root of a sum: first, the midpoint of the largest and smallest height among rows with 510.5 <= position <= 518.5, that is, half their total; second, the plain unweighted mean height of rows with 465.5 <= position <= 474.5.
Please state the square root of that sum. 1.457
